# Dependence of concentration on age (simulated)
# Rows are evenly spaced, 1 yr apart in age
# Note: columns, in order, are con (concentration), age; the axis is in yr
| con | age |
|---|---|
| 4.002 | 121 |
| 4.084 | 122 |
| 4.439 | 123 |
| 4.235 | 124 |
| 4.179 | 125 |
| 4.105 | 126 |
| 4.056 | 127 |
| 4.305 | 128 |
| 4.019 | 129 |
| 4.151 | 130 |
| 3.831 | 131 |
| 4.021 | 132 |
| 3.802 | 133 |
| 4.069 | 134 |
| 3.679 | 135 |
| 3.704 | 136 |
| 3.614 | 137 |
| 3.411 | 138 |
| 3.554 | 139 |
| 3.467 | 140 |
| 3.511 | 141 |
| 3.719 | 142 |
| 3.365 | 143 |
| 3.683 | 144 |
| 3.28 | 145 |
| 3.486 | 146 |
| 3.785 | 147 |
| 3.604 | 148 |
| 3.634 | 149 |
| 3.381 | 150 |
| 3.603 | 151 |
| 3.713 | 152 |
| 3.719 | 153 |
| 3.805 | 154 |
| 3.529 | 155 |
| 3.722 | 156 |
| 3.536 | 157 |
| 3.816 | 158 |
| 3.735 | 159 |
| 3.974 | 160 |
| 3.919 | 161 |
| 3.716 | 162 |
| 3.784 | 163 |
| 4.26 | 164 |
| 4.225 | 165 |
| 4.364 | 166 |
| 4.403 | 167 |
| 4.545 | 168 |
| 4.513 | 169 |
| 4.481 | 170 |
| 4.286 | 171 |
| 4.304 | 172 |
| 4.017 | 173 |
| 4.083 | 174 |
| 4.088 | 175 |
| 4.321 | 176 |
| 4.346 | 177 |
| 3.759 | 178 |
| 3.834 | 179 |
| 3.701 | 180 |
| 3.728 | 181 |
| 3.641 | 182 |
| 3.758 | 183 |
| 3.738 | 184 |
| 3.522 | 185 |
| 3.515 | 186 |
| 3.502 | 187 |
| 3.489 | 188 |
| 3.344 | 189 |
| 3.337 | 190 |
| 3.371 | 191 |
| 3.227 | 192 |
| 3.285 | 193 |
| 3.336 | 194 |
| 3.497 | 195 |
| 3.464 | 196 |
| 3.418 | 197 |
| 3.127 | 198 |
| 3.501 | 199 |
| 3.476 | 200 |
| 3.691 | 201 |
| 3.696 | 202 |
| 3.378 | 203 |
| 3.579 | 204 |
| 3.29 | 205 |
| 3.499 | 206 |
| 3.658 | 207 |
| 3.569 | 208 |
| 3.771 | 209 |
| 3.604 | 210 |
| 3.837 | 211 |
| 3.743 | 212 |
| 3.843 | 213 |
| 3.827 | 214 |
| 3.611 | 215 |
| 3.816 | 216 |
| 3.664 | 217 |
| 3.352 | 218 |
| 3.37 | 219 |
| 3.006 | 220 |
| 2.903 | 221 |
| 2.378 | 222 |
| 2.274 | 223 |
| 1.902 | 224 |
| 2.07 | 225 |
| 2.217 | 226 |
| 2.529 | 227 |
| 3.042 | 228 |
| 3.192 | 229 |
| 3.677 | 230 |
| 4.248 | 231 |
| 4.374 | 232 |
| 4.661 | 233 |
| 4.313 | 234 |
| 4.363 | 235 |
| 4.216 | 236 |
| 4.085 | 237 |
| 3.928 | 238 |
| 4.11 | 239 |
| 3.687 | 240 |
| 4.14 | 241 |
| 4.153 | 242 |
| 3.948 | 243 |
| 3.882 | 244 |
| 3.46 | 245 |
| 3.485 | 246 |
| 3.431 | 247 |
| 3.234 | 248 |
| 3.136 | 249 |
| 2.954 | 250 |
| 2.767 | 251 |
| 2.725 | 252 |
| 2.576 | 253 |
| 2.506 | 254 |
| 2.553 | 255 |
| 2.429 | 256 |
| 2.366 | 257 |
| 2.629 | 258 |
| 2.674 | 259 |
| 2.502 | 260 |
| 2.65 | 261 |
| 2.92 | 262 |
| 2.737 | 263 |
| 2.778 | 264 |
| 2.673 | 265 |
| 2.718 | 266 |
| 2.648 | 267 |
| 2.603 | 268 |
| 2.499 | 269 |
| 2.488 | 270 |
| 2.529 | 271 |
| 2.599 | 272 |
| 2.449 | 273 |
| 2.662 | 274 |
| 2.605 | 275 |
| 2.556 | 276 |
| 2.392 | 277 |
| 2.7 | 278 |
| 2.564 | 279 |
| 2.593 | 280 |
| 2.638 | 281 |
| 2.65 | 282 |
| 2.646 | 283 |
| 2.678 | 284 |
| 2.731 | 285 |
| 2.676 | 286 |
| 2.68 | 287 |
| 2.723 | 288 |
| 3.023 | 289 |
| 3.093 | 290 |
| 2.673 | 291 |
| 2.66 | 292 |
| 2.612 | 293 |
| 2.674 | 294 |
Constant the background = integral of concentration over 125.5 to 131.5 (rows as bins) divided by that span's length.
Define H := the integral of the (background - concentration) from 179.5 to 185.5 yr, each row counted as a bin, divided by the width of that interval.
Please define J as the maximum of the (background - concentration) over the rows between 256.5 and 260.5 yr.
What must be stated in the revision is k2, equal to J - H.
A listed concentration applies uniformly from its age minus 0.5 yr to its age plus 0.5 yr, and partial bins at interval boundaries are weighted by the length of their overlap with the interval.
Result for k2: 1.3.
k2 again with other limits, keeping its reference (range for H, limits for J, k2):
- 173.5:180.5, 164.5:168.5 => -0.2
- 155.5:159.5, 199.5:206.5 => 0.4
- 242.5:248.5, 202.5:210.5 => 0.3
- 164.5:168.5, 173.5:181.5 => 0.7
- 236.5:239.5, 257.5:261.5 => 1.5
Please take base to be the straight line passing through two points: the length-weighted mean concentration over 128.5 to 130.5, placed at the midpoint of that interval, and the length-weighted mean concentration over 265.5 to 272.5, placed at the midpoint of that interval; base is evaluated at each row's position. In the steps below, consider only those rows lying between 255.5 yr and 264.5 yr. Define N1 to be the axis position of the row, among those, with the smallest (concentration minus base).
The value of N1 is 257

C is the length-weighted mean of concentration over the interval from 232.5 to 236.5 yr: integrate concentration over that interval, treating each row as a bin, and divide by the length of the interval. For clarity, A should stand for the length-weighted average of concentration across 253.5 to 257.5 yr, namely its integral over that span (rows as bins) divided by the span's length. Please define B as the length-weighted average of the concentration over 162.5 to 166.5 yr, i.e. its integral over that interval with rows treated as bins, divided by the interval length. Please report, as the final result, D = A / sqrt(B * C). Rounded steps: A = 2.46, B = 4.16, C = 4.4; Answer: 0.6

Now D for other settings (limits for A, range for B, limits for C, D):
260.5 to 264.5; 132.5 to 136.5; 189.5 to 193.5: 0.8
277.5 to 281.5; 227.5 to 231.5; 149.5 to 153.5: 0.7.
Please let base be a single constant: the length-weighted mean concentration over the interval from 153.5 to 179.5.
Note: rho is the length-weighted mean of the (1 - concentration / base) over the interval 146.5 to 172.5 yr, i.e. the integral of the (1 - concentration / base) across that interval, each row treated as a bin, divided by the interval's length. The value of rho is 0.03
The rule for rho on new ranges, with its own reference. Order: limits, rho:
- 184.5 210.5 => 0.14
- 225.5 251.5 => 0.10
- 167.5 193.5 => 0.05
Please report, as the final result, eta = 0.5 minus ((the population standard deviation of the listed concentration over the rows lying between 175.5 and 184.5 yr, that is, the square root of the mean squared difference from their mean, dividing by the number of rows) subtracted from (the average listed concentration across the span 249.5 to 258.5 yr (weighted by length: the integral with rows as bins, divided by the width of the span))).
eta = -1.86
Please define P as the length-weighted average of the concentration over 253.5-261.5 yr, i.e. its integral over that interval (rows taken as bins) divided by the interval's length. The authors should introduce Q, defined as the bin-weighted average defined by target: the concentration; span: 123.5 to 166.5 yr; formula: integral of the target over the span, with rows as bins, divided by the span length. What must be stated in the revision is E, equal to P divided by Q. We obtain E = 0.67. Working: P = 2.54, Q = 3.79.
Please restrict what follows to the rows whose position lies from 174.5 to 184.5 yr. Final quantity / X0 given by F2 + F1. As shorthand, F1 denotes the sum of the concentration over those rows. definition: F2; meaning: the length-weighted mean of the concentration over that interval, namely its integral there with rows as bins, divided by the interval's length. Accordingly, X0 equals 43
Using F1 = 39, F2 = 3.9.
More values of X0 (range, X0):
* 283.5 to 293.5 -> 30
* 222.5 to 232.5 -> 32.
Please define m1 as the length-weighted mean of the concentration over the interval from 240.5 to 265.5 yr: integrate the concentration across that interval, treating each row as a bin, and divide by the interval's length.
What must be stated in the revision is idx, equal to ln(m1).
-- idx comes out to 1.10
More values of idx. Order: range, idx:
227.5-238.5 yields 1.39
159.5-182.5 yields 1.41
